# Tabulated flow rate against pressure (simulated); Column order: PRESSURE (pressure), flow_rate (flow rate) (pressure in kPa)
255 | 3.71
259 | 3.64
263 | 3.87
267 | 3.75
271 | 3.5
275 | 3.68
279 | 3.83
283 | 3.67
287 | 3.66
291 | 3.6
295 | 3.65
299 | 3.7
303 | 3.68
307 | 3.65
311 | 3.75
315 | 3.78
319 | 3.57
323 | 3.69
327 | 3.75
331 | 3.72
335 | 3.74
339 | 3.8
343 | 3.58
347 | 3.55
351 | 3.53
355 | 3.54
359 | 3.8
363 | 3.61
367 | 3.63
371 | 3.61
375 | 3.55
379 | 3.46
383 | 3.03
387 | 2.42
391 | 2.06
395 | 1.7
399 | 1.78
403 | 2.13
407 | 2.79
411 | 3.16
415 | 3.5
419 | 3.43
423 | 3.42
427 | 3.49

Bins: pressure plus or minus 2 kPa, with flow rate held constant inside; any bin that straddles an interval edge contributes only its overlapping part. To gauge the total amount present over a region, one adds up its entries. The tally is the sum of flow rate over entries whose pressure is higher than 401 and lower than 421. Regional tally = 15.0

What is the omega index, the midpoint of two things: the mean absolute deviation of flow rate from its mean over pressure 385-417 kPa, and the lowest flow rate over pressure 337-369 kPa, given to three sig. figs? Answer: 2.03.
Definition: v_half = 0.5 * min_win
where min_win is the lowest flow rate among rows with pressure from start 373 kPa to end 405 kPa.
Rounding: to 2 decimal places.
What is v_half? 0.85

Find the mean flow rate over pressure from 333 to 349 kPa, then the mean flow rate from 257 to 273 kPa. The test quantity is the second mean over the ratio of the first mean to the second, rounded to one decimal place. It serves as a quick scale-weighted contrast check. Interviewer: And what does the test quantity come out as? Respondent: 3.7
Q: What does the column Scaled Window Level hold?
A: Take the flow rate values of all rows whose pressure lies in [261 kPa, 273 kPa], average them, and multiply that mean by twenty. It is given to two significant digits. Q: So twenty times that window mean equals 74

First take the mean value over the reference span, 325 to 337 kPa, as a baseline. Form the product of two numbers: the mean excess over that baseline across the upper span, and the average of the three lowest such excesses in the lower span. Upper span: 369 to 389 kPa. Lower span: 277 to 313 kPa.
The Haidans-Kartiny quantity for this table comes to 0.054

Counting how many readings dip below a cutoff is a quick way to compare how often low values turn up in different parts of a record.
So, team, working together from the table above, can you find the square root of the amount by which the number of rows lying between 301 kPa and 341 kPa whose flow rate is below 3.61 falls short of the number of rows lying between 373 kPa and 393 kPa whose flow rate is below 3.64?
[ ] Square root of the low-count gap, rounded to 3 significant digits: 2.00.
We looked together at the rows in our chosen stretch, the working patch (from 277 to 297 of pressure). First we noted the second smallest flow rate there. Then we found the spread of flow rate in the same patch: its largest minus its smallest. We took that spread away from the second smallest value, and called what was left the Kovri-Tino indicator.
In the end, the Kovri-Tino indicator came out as 3.4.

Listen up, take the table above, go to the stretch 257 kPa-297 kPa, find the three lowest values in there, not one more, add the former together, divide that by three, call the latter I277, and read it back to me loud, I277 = 3.58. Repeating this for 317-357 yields 3.54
